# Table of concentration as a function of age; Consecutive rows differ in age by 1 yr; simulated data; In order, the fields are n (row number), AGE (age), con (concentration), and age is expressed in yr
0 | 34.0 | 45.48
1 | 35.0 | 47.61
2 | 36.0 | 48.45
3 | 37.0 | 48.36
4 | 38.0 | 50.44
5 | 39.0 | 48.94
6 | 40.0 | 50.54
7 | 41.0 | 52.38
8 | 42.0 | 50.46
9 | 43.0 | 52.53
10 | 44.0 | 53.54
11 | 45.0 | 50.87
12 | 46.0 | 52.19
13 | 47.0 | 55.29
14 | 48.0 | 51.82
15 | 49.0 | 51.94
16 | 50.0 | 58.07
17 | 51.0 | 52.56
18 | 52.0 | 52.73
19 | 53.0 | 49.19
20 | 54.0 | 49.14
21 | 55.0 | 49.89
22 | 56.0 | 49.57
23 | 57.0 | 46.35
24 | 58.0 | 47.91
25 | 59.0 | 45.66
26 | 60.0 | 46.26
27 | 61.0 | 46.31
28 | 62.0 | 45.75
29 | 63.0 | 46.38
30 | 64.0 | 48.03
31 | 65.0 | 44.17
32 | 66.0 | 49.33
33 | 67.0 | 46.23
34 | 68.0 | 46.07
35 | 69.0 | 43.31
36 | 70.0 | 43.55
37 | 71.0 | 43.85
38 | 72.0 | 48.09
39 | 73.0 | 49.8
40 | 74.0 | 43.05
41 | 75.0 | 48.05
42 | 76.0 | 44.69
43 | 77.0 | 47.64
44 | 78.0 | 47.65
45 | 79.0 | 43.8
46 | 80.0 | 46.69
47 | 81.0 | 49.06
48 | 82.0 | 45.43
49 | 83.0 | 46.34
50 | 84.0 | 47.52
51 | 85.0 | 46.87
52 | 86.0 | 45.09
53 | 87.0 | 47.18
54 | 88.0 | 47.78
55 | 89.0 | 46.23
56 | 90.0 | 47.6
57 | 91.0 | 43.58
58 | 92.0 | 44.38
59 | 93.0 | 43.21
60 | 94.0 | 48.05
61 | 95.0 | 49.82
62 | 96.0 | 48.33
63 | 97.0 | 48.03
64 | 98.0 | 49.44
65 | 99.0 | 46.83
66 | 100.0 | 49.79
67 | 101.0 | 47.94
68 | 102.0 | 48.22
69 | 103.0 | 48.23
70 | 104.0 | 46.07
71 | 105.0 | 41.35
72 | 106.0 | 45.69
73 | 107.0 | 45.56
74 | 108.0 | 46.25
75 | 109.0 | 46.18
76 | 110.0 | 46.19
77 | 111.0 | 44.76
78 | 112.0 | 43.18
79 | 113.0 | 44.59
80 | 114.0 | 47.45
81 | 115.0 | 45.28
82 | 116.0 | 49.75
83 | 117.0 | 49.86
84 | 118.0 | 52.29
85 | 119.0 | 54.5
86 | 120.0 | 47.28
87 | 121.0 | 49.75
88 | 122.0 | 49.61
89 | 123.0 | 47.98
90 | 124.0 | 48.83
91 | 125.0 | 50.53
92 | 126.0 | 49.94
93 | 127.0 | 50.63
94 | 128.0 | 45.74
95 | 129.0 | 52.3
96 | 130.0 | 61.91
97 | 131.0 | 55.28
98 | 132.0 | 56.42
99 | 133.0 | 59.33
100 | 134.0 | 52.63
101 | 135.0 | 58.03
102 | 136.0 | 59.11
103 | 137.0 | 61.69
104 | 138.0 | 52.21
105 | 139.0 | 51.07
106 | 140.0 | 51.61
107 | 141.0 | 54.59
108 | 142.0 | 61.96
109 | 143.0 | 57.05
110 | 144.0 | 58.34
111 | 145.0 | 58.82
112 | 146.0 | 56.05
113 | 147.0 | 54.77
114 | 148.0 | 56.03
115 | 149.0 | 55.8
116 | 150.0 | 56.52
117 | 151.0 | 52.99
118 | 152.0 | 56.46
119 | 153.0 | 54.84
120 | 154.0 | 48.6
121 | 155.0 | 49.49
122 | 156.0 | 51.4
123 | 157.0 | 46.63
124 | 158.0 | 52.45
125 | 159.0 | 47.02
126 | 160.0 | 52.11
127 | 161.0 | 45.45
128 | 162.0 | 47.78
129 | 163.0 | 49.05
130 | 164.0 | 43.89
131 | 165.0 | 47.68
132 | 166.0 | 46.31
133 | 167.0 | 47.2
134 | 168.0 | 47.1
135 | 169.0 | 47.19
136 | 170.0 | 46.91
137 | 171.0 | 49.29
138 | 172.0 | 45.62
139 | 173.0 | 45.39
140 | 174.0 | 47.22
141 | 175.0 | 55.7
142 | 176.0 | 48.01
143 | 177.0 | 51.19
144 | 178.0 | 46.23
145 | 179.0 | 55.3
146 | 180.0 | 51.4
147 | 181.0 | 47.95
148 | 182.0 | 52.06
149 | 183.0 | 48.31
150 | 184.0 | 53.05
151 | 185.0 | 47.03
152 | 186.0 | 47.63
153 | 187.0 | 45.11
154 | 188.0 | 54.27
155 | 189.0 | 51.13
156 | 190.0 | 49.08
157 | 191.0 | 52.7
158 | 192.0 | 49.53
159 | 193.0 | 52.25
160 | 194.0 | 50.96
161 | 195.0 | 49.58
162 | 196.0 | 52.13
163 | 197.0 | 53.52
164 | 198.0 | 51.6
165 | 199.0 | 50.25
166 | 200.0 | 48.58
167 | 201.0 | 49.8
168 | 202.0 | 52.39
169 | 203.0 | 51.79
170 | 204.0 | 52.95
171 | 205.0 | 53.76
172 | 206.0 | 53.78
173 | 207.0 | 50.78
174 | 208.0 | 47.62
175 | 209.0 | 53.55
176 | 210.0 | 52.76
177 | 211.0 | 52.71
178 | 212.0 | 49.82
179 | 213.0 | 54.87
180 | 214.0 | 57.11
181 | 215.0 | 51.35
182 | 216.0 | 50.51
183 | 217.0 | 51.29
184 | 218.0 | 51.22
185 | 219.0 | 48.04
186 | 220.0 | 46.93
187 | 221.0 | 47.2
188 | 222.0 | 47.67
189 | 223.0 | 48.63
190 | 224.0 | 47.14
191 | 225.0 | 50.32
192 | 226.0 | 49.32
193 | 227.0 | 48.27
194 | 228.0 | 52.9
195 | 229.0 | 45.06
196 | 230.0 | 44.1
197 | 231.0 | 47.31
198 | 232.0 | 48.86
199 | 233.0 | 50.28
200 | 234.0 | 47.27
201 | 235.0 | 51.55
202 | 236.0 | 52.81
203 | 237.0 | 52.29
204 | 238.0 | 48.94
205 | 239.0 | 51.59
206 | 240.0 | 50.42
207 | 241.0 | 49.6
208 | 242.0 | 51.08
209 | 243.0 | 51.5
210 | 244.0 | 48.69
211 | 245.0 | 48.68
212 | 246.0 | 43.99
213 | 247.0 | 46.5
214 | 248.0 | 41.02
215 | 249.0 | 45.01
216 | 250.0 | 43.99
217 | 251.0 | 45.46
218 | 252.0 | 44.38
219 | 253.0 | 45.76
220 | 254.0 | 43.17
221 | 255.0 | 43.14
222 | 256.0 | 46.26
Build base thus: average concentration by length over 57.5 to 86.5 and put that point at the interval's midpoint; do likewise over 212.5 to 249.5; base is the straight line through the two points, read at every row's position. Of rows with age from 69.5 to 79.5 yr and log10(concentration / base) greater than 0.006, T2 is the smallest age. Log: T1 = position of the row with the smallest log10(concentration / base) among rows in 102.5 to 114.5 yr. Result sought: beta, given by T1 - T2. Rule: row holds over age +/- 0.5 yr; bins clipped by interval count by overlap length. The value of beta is 33 yr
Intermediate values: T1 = 105.0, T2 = 72.0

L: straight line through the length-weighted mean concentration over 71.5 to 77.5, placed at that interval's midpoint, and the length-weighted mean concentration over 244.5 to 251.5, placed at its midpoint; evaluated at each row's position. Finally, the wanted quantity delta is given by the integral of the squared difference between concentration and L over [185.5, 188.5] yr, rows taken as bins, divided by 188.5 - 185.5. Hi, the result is 26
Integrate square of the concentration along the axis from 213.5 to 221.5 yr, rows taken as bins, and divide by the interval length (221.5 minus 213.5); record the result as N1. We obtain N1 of 2555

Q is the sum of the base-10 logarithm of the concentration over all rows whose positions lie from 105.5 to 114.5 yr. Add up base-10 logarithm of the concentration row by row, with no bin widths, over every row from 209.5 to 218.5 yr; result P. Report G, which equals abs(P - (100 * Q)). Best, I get 1477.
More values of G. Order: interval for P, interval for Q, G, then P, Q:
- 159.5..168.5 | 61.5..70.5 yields 1480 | 15.1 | 15.0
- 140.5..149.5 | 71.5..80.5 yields 1485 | 15.8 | 15.0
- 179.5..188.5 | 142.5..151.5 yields 1560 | 15.3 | 15.8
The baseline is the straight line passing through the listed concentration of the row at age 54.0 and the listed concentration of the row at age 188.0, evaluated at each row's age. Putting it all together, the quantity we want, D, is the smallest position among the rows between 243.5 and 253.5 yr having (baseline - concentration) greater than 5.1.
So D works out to 244.0 yr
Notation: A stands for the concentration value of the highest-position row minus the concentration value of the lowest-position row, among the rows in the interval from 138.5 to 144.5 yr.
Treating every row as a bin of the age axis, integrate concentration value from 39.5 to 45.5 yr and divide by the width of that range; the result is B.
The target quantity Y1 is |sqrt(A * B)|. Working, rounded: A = 7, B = 51.7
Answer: 19.4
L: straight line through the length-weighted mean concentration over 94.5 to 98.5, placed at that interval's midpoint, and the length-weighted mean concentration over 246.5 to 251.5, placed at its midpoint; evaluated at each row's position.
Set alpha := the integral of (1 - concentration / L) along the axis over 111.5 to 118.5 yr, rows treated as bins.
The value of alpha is 0.1 yr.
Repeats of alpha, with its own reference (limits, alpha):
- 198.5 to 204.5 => -0.7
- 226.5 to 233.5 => -0.5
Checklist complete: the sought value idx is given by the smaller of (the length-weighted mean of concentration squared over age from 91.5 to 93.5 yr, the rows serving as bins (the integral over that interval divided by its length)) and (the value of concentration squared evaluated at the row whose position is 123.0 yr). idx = 1918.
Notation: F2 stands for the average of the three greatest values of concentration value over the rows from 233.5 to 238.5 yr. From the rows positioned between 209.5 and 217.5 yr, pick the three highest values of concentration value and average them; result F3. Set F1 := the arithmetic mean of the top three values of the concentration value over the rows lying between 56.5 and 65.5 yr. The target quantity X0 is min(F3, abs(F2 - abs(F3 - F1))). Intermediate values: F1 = 47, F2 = 52.2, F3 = 54.9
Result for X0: 44.7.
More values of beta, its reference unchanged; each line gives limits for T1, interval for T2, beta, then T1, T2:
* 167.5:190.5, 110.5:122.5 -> 71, 187.0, 116.0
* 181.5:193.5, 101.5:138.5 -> 85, 187.0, 102.0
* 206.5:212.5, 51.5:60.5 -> 156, 208.0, 52.0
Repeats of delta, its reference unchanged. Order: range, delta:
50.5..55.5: 15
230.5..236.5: 25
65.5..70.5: 6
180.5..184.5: 27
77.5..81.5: 4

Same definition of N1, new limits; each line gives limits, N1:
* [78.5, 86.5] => 2151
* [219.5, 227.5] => 2323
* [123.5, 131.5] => 2714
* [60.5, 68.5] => 2167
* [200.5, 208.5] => 2667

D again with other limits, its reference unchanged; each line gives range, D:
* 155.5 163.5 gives 157.0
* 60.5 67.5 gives 65.0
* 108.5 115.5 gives 111.0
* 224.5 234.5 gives 225.0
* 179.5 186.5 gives 181.0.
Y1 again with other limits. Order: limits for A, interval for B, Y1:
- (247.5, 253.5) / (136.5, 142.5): 16.2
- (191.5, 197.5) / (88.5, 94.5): 13.5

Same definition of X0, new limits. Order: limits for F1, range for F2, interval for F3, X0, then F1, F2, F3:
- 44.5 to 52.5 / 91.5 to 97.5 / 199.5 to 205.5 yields 46.4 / 55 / 48.7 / 53.0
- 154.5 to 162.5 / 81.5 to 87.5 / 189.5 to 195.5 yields 47.2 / 52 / 47.2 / 52.0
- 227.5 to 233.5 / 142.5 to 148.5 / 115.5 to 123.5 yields 52.2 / 51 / 58.1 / 52.2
